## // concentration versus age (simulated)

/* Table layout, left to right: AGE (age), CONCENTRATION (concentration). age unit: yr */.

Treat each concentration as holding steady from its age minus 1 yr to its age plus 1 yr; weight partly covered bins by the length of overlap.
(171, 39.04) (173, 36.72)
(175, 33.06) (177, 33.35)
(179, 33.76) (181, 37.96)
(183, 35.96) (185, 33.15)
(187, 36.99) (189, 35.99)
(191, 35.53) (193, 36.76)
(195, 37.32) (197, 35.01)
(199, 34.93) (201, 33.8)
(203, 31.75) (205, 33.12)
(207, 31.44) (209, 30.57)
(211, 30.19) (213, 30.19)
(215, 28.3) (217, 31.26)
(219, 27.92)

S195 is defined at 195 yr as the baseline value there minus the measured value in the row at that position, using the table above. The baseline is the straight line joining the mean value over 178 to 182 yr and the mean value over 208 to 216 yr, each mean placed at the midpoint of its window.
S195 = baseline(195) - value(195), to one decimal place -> -4.3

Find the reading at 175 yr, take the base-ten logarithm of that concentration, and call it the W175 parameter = 1.519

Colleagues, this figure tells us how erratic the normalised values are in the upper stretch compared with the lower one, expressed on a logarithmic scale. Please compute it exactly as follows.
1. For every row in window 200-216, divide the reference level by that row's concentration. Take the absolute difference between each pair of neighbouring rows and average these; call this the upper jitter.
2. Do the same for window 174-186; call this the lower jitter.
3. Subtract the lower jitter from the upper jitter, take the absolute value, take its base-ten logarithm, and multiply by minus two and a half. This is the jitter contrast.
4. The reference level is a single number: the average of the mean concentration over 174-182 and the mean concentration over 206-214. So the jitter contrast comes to 4.9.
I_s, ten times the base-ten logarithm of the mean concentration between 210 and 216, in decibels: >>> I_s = 14.7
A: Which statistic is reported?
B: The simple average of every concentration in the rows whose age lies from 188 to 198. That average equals 36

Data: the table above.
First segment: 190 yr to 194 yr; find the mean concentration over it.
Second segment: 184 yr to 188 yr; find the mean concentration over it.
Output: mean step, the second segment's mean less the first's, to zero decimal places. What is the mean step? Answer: -1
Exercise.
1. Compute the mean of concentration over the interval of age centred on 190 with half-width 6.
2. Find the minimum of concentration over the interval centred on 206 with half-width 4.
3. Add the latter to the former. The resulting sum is 67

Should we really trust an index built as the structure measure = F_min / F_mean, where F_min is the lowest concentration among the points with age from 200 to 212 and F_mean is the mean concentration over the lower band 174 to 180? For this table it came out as 0.90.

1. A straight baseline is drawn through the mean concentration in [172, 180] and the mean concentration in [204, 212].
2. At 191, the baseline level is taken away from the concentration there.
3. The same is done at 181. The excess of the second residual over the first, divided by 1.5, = 1.0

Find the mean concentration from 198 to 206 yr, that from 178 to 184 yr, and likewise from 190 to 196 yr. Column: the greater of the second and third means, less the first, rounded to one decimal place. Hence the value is 3.1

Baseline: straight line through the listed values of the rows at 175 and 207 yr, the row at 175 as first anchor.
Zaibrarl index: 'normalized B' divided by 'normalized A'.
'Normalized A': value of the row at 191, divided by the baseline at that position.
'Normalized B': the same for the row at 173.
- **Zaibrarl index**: 1.01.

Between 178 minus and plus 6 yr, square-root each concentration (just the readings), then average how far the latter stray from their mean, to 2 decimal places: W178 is 0.15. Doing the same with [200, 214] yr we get 0.10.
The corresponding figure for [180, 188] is 0.12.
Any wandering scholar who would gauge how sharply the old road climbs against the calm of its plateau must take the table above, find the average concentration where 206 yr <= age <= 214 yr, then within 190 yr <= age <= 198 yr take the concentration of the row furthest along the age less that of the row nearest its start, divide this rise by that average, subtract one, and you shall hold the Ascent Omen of -1.02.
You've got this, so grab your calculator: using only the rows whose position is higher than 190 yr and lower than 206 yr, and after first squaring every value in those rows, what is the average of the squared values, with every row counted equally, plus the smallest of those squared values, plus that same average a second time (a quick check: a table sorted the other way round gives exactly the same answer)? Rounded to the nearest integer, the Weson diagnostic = 3433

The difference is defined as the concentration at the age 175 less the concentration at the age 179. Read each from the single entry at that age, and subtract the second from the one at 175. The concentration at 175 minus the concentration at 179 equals -0.7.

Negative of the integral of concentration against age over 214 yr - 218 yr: -119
